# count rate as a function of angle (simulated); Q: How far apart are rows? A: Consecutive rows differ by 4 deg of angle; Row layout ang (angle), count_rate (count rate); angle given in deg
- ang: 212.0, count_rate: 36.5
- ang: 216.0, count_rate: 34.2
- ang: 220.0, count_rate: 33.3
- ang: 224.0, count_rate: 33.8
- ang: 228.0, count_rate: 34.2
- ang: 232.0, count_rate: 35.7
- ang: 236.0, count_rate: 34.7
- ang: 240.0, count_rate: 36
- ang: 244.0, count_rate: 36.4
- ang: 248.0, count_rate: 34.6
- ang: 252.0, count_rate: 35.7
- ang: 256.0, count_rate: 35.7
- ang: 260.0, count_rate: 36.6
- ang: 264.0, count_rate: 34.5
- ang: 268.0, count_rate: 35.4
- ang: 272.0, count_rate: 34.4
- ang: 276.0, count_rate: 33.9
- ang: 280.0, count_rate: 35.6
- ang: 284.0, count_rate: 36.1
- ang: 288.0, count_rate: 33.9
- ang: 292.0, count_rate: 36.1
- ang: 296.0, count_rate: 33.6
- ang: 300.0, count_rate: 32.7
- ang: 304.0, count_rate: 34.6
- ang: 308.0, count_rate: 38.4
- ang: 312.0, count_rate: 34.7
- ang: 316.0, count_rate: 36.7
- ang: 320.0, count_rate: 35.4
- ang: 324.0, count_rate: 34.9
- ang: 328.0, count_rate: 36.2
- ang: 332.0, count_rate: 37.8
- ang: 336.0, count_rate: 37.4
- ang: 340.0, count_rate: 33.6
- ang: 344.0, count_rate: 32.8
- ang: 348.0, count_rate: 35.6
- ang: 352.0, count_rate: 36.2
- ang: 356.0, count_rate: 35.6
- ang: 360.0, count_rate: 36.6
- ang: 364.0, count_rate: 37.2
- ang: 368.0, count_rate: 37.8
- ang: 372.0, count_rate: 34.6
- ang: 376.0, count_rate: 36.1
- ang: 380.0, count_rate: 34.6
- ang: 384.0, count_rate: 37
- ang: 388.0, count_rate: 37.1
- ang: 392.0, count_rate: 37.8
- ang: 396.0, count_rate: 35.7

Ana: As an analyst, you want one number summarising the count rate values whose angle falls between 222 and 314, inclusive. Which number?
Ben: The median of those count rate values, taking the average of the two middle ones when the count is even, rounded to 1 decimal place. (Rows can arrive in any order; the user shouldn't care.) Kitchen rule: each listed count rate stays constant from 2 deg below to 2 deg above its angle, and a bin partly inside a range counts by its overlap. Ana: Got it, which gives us 34.7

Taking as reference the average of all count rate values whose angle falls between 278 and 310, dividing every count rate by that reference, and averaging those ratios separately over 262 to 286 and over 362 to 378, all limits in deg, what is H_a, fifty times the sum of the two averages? 102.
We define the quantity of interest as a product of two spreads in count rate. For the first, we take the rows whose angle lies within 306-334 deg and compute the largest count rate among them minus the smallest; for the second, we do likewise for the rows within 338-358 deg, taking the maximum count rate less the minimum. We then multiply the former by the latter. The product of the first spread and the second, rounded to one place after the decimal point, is 12.6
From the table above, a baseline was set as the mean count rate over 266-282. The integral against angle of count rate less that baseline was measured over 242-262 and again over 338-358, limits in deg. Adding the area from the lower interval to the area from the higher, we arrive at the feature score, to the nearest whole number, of 18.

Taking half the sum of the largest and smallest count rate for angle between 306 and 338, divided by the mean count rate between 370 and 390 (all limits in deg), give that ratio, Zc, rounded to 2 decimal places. 1.02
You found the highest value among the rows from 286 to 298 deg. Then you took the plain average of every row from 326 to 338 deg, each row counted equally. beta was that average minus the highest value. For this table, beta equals 1.03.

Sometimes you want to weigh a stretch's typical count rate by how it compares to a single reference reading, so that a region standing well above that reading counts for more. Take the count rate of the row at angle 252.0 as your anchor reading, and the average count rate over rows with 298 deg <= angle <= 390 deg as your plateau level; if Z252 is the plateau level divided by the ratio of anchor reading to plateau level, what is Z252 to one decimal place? 35.9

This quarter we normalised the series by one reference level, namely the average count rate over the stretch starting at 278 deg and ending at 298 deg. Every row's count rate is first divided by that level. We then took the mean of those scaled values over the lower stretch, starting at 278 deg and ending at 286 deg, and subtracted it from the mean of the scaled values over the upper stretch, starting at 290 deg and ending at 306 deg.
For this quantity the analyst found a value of -0.05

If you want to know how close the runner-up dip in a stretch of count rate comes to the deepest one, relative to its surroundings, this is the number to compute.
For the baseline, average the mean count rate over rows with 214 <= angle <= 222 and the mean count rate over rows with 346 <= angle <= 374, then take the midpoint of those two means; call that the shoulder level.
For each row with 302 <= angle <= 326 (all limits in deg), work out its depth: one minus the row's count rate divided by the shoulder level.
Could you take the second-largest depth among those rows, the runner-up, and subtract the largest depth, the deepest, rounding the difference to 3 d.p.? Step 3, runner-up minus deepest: -0.003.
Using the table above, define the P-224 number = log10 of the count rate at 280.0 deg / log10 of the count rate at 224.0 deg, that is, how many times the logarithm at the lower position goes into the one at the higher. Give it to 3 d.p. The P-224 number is 1.015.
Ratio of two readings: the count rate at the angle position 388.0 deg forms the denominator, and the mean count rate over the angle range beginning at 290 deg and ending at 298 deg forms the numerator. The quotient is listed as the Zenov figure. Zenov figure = 0.94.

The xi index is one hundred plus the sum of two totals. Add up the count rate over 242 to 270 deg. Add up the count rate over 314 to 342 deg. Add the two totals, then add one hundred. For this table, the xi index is 601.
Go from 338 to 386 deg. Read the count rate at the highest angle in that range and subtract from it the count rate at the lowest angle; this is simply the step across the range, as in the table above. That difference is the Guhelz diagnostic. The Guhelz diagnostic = 3.4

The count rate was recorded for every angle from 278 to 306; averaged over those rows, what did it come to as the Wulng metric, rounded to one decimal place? 34.7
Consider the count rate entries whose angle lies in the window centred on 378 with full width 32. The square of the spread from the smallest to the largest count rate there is 10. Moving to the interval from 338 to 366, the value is 19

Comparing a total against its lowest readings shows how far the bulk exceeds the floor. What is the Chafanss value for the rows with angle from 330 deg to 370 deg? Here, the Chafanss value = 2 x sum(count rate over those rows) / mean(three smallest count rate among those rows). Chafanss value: 21.2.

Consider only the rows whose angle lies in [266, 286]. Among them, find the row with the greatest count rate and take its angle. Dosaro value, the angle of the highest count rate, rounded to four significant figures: 284.0 deg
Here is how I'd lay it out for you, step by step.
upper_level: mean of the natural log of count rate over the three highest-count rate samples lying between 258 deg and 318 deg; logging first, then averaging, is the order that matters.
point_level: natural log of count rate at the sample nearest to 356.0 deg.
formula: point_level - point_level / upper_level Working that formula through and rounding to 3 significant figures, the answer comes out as 2.58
